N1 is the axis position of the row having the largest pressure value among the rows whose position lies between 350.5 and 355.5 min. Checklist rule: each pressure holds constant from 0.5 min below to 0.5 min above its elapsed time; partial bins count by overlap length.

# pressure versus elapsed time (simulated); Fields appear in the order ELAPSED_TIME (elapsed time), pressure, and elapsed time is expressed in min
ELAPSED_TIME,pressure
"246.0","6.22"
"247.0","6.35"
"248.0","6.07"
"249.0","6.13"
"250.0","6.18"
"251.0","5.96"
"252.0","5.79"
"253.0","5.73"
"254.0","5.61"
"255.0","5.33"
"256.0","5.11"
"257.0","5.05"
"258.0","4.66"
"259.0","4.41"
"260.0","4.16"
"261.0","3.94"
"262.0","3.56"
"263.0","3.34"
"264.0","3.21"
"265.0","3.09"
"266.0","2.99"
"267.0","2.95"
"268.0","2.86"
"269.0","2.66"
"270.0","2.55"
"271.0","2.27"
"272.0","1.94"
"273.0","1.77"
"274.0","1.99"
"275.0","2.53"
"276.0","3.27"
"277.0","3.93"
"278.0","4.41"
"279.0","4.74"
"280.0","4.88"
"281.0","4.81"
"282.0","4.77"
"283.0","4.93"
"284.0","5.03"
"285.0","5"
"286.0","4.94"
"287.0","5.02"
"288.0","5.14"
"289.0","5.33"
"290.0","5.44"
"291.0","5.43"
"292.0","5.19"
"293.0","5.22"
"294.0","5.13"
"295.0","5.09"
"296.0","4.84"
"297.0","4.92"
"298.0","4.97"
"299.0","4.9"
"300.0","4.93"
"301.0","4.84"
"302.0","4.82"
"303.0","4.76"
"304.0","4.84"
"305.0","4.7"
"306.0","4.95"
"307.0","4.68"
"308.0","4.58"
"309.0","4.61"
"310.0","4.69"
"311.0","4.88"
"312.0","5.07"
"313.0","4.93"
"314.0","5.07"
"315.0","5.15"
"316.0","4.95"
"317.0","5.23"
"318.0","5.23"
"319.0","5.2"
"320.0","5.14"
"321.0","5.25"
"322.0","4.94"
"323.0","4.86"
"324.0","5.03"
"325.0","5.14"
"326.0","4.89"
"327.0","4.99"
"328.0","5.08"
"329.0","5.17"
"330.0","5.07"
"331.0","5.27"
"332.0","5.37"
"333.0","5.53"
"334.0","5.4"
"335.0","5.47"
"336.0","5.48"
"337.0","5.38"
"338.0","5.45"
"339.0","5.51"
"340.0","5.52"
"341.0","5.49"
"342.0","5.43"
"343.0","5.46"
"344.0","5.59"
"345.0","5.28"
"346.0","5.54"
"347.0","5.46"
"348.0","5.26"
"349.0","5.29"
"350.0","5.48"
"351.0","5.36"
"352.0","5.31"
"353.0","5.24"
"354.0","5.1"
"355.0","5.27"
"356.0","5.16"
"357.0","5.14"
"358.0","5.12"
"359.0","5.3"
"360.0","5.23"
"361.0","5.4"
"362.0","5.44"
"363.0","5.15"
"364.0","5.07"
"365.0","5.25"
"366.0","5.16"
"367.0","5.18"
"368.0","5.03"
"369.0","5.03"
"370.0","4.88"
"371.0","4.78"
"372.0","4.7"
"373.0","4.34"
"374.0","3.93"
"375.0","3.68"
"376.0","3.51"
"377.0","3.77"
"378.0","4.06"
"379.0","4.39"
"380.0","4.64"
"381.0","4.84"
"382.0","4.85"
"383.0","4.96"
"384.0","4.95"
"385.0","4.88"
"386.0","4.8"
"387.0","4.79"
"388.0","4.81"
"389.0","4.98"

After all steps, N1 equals 351.0 min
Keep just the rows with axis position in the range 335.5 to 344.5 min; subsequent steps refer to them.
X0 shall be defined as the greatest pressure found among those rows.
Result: 5.59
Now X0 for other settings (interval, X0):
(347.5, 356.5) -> 5.48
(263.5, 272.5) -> 3.21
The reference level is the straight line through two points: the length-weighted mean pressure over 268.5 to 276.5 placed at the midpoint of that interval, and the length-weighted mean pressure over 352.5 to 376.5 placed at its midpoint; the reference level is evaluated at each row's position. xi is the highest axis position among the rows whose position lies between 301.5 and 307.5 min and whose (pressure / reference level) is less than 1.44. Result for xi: 307.0 min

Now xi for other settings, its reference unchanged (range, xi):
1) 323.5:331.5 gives 331.0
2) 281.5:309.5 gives 309.0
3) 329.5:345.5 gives 345.0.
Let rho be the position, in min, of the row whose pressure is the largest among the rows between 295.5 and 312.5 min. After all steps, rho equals 312.0 min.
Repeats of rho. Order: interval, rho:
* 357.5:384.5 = 362.0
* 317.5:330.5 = 321.0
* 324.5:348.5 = 344.0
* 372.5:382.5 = 382.0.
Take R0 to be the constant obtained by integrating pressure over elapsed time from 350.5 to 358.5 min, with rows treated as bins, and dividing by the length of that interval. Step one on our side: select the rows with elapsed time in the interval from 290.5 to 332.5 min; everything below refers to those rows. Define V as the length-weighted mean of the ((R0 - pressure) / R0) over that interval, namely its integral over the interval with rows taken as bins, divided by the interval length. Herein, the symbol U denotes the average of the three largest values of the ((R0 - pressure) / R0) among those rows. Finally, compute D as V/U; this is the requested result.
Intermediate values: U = 0.113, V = 0.041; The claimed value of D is 0.4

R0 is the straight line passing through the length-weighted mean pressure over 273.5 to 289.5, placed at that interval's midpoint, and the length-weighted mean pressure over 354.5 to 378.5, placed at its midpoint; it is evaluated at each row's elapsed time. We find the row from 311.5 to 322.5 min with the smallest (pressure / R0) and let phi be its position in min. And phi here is 322.0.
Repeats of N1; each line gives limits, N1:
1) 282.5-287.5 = 284.0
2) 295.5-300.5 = 298.0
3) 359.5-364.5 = 362.0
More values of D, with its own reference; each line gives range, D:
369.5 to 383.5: 0.5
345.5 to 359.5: -0.8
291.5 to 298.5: 0.5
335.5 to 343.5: 1.2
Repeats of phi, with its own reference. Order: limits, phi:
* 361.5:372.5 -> 372.0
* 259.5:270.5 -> 270.0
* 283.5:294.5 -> 286.0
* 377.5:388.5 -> 378.0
